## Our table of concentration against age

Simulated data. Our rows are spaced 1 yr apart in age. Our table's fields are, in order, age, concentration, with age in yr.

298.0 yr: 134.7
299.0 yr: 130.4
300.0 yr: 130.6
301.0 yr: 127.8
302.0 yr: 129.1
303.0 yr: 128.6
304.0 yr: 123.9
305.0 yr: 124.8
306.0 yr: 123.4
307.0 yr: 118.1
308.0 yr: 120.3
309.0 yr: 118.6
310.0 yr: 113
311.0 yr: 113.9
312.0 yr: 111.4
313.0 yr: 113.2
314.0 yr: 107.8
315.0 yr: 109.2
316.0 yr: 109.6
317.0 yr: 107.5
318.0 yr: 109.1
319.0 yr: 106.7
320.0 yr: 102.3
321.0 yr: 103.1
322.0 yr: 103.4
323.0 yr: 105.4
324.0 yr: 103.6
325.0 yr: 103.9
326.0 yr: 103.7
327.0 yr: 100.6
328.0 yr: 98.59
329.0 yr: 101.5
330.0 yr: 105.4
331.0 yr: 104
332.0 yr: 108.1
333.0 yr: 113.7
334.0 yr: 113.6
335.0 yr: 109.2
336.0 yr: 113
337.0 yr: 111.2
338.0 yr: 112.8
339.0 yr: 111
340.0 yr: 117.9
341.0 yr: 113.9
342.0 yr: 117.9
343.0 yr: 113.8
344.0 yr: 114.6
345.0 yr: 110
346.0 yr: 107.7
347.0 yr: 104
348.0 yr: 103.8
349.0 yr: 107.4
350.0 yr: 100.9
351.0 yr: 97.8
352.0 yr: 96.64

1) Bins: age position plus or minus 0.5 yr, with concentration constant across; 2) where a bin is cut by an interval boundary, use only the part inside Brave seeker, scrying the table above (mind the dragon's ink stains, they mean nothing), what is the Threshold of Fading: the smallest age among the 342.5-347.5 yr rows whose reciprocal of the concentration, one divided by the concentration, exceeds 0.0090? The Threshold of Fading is 345.0 yr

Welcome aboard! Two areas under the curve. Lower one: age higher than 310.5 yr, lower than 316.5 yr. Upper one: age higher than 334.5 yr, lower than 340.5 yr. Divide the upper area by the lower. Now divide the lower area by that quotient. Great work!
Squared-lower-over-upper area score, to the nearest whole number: 655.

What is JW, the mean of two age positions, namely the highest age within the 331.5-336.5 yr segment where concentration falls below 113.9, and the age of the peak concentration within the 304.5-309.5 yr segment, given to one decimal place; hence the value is 320.5 yr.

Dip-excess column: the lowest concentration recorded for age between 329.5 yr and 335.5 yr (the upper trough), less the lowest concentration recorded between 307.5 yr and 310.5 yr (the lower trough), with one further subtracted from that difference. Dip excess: -10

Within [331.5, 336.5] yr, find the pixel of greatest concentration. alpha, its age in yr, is 333.0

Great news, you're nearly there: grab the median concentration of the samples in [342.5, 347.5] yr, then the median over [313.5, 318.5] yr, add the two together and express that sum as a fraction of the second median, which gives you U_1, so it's 2.01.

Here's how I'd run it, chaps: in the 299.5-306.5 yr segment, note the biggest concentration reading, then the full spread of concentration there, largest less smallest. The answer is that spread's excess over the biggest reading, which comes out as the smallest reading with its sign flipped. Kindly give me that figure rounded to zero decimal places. -123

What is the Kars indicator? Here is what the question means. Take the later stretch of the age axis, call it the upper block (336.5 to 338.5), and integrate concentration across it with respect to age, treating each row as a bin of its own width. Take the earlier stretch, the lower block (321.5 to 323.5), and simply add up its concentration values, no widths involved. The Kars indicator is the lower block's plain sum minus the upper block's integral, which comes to -15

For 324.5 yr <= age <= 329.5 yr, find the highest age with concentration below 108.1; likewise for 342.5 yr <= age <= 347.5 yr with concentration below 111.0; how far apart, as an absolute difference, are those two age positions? 18 yr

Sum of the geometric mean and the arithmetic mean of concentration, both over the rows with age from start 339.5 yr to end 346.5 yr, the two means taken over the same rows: 227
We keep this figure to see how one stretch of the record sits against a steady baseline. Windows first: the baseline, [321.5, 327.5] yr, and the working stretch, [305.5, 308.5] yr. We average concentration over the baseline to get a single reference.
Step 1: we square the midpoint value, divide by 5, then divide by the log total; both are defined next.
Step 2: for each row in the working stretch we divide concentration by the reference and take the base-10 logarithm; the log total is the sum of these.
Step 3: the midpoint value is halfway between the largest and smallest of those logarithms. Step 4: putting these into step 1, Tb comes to 0.0045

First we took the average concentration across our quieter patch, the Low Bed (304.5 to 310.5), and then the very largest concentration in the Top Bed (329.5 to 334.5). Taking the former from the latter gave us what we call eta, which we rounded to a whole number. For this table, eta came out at -6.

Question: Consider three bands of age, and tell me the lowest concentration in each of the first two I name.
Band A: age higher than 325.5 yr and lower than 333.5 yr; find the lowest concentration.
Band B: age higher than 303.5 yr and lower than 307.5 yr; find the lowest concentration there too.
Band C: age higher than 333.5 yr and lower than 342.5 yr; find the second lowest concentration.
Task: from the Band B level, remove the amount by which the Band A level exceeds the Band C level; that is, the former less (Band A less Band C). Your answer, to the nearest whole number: 131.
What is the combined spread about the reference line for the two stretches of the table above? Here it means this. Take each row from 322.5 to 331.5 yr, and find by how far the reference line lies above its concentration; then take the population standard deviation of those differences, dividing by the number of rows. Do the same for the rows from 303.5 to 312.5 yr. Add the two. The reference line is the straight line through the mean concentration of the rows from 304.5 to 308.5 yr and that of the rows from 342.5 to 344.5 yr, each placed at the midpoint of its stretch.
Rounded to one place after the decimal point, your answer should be 6.3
